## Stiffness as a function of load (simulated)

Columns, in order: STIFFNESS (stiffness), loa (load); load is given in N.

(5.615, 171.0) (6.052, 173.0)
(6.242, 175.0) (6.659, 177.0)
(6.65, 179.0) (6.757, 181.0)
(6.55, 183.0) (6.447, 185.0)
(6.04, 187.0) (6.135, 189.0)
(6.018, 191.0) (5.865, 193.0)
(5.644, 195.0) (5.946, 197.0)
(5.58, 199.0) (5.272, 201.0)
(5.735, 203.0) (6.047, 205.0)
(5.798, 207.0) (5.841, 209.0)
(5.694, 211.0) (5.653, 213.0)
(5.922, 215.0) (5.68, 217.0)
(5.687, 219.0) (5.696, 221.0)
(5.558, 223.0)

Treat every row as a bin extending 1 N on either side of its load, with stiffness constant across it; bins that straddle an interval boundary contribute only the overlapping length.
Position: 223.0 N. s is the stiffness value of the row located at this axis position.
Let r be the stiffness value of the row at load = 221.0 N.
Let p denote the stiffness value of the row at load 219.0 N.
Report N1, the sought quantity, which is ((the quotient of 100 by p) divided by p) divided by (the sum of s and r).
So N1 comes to 0.275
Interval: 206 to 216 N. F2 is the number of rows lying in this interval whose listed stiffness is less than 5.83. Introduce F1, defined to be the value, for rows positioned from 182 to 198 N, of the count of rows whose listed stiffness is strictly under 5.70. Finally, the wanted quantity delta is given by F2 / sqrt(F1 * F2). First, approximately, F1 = 1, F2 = 3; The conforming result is 1.7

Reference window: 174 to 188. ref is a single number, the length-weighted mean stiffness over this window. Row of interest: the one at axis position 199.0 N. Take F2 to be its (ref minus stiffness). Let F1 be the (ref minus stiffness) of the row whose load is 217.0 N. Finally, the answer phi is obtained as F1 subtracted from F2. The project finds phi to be 0.10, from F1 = 0.80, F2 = 0.9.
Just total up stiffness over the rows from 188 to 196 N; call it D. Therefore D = 24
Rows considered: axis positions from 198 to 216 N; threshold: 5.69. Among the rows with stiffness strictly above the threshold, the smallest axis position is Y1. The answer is 203.0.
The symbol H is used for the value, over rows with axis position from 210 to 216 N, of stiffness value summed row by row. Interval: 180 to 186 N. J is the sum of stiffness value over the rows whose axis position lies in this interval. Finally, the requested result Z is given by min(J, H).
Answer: 17.3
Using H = 17.3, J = 19.8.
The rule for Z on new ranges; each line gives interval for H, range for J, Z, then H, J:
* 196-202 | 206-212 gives 16.8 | 16.8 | 17.3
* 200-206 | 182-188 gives 17.1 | 17.1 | 19.0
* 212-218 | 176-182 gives 17.3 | 17.3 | 20.1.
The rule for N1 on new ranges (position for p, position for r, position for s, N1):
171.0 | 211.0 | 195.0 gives 0.280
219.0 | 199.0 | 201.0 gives 0.285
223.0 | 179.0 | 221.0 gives 0.262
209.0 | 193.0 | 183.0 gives 0.236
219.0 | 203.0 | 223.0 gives 0.274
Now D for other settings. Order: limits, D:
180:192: 38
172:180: 26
